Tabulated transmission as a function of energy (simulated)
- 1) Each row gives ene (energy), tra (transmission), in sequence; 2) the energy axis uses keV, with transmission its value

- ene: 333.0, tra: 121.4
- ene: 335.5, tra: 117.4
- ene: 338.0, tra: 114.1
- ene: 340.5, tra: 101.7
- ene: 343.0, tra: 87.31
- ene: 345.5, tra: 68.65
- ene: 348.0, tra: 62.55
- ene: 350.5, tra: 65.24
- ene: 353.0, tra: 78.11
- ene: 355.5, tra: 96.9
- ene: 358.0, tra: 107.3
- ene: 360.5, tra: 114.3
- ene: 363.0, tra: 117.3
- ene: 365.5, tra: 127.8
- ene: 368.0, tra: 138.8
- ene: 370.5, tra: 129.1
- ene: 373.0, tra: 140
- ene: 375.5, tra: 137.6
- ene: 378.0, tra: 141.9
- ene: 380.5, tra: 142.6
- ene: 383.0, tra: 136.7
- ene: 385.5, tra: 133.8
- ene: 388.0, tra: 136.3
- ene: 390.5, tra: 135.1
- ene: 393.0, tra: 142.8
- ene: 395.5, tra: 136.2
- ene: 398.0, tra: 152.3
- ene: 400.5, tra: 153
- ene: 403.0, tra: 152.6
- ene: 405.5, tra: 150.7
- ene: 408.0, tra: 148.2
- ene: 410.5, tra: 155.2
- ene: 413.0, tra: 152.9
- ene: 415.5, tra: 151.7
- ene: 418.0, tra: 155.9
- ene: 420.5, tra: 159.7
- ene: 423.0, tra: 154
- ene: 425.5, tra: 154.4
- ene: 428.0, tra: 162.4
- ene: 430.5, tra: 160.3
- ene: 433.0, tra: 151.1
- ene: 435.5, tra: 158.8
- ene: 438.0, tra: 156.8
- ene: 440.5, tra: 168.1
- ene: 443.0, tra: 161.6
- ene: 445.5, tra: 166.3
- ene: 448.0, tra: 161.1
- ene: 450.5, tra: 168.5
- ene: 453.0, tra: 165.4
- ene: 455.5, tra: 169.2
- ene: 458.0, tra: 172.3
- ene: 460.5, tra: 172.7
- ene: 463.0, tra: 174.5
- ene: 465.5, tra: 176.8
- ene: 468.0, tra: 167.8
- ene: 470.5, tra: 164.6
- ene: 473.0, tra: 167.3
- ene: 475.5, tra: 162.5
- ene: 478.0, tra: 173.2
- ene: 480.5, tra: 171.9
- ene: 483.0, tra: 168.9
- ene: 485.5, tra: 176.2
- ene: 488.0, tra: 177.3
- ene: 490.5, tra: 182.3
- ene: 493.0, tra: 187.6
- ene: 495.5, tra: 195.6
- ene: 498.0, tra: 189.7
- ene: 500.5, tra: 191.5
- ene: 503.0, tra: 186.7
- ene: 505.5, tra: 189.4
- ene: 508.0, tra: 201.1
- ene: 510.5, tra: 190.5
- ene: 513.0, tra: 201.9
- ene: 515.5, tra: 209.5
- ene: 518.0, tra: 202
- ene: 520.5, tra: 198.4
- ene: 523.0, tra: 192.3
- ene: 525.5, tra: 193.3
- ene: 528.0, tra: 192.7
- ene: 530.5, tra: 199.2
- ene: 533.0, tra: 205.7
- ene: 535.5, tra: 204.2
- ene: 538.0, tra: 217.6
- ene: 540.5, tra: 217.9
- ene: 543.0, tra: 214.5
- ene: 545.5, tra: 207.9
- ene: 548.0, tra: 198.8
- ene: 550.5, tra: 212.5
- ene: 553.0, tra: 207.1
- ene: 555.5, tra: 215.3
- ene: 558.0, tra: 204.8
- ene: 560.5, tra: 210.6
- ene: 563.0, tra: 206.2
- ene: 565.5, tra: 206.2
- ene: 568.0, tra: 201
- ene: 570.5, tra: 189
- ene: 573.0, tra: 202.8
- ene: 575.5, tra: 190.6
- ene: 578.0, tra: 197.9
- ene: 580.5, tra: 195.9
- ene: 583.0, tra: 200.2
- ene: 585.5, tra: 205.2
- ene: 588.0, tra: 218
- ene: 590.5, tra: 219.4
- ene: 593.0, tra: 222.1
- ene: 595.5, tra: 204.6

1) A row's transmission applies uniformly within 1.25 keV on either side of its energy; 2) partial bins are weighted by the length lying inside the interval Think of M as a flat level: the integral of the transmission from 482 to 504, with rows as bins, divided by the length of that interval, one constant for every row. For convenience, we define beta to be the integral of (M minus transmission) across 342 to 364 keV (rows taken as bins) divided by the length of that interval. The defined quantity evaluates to 96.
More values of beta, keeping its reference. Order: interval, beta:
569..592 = -18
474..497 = 7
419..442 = 26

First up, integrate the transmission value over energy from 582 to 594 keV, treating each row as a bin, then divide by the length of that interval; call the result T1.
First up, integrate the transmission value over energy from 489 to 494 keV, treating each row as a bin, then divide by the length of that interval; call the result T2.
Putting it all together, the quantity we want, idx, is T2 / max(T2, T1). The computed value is 0.87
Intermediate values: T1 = 213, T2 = 184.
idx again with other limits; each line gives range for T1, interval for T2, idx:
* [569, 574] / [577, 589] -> 1.00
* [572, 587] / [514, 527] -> 1.00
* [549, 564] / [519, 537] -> 0.95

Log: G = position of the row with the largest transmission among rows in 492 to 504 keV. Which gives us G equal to 495.5 keV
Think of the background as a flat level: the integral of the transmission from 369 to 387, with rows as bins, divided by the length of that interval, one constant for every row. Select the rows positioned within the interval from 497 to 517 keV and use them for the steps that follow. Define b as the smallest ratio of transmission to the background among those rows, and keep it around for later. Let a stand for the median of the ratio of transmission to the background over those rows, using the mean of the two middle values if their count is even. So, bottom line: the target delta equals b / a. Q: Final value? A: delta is 0.977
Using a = 1.39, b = 1.36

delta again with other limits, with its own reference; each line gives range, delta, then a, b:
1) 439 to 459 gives 0.964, 1.22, 1.17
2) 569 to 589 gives 0.950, 1.45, 1.38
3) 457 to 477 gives 0.956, 1.24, 1.18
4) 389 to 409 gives 0.904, 1.09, 0.98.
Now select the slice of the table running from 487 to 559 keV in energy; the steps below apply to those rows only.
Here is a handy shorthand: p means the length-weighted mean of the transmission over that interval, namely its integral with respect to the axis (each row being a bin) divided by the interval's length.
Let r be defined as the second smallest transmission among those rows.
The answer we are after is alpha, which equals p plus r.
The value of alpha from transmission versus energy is 382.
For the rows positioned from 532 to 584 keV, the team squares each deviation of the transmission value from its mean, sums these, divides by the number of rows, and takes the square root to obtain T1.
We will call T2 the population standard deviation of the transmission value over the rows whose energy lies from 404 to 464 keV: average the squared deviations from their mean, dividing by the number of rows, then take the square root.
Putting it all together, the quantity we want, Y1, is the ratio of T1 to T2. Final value 1.0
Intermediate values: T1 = 8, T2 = 8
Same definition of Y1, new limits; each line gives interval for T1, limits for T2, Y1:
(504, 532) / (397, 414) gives 2.9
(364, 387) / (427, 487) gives 0.8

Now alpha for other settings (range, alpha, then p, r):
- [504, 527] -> 388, 197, 190.5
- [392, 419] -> 293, 150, 142.8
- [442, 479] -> 330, 168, 161.6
